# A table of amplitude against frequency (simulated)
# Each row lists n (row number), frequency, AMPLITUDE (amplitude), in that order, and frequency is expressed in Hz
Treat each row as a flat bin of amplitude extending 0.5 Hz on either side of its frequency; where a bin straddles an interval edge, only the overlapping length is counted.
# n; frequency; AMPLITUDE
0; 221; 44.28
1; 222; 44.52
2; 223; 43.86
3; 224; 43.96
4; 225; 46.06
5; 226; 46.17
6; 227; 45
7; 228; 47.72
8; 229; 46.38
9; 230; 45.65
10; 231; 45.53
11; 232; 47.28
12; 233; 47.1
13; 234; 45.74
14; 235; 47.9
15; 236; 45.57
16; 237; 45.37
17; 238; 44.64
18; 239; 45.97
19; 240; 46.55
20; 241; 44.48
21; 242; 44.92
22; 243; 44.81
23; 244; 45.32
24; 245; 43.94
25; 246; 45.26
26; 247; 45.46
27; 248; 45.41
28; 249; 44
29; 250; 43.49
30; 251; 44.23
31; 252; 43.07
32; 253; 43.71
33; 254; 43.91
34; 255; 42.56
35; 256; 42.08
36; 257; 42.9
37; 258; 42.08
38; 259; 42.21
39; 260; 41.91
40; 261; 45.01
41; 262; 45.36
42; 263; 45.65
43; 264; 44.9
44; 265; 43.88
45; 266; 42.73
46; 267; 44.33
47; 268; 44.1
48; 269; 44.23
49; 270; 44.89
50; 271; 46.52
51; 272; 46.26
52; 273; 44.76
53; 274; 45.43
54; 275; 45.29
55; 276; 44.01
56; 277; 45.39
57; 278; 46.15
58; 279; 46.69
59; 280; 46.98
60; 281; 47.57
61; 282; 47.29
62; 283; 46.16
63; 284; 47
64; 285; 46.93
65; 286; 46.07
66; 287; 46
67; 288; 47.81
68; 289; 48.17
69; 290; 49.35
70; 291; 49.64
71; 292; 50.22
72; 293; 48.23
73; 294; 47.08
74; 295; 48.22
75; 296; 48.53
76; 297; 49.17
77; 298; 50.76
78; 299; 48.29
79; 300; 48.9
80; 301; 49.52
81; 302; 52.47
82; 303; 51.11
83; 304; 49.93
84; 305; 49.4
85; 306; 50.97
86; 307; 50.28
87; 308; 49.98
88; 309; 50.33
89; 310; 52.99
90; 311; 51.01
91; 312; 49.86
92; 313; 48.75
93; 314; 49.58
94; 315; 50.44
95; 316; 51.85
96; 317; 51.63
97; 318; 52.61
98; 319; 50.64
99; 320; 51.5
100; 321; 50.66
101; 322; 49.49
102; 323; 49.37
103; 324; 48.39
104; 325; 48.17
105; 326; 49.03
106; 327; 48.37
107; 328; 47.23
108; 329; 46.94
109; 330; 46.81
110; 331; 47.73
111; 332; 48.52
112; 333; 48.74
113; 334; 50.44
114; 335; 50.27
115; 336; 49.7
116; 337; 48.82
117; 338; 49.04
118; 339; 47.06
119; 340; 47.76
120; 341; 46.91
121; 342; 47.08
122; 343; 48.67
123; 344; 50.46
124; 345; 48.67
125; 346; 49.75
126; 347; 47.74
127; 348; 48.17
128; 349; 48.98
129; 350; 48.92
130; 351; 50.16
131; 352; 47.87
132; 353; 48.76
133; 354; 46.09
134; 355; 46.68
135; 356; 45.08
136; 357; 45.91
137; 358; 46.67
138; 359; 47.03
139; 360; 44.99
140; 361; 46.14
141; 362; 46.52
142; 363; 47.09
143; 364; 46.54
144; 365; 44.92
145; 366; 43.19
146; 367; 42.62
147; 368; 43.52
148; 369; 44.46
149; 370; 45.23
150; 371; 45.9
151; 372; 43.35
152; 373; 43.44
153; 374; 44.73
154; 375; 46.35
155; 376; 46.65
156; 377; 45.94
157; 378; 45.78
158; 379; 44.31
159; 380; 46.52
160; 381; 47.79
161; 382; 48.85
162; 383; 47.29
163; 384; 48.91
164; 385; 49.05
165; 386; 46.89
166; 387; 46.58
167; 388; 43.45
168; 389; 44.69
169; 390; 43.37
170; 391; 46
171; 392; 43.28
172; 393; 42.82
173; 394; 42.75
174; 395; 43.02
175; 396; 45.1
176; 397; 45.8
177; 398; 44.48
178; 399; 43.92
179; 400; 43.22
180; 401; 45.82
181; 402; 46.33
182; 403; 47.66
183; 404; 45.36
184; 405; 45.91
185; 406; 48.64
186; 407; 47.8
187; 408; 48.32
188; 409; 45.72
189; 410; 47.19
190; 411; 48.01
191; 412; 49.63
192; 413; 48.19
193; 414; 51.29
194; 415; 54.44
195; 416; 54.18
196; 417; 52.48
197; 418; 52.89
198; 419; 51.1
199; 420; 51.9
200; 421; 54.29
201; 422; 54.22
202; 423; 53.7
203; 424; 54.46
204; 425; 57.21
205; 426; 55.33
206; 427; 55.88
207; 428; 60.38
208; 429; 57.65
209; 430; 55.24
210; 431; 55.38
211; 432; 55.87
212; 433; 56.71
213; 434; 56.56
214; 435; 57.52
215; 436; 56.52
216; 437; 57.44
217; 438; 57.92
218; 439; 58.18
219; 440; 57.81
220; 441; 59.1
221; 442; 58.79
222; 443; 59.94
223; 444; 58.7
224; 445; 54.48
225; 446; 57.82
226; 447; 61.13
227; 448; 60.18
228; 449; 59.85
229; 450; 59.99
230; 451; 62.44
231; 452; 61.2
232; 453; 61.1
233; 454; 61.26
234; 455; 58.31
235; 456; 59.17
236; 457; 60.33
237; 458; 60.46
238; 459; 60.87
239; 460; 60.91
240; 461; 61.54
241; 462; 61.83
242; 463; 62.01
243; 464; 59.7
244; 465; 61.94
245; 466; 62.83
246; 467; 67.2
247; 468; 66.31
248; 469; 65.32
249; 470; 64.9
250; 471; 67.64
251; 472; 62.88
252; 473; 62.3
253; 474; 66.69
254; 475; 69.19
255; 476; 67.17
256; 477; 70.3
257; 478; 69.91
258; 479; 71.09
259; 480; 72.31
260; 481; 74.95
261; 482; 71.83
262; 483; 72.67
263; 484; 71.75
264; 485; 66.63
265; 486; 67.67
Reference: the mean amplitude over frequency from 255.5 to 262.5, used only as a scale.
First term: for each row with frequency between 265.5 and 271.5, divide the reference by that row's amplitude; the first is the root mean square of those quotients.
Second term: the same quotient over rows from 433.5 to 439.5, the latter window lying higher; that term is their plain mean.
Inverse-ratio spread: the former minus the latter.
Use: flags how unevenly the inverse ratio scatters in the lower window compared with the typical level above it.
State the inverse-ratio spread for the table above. 0.22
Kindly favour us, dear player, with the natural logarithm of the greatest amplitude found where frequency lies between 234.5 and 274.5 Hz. 3.87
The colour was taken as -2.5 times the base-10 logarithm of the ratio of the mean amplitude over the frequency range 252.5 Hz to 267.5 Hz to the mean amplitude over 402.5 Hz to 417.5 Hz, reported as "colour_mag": 0.13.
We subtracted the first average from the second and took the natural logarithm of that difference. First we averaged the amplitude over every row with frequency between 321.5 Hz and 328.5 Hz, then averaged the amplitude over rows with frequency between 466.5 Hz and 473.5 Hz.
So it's 2.81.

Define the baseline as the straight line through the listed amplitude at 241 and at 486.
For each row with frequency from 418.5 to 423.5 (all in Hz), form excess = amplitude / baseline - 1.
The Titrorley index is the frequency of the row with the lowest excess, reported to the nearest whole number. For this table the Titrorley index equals 419 Hz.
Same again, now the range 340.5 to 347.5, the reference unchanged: 341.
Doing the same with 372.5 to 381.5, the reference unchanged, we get 373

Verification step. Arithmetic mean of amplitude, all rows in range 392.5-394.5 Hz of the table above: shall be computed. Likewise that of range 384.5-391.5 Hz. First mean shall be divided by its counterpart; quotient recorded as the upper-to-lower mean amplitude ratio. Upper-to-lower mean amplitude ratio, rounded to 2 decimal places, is 0.94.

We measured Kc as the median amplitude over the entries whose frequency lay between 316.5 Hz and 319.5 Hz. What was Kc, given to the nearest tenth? 51.6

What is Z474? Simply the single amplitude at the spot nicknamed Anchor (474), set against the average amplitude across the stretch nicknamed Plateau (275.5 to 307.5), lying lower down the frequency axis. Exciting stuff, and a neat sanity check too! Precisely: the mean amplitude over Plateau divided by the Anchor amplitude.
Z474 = 0.72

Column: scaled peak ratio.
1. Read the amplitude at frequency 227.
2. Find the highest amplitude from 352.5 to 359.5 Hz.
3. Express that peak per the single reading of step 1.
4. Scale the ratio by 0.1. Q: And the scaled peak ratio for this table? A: 0.108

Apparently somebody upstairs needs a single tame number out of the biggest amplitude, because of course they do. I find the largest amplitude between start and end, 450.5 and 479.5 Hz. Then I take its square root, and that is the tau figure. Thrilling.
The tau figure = 8.43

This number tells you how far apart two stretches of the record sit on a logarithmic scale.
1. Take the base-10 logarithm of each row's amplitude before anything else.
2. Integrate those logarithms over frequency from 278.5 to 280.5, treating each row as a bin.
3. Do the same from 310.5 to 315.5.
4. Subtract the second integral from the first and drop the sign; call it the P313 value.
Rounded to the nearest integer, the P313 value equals 5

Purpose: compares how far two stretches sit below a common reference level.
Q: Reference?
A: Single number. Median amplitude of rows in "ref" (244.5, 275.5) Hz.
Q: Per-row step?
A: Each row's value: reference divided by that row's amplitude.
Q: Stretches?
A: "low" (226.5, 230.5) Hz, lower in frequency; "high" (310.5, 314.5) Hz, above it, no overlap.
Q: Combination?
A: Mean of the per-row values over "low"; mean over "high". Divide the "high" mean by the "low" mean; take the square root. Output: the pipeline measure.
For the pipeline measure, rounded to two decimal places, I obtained 0.96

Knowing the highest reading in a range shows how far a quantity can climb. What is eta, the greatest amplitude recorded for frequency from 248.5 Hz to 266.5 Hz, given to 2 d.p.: 45.65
